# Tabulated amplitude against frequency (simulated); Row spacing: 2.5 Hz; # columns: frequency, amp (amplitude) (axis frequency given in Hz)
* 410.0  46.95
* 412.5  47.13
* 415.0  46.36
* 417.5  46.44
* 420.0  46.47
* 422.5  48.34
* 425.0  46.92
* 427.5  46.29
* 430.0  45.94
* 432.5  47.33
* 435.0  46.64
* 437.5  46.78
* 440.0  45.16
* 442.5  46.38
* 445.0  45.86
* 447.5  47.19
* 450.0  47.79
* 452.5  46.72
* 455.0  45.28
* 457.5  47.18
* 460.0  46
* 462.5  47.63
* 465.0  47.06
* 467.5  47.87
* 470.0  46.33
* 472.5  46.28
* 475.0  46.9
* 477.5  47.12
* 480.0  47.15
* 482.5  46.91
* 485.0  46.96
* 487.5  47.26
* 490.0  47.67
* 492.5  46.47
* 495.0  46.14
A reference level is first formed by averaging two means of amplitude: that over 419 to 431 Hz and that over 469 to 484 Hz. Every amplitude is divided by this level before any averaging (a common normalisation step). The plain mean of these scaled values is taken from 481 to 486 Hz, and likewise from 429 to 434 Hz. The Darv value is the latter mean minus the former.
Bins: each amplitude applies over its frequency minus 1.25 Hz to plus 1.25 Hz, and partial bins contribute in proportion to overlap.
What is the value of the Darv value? -0.006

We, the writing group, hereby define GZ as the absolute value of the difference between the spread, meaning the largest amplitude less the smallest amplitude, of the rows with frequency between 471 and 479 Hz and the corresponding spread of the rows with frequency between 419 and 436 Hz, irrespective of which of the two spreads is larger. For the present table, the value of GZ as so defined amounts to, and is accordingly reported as 1.6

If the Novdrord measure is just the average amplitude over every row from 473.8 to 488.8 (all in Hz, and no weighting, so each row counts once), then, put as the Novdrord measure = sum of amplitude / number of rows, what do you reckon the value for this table 47.05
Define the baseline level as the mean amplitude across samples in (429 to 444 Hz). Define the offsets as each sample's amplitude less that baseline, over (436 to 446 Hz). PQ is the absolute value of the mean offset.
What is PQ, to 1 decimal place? 0.3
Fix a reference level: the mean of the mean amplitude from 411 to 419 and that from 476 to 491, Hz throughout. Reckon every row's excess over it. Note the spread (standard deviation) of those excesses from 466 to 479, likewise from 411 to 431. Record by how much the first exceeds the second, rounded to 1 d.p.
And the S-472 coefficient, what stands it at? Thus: -0.1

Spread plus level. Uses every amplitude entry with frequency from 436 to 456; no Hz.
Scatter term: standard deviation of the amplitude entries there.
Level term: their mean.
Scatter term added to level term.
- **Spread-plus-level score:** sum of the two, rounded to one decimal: 47.3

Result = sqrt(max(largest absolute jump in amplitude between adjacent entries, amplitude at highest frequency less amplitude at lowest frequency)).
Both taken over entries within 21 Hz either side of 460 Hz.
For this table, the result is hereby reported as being 1.41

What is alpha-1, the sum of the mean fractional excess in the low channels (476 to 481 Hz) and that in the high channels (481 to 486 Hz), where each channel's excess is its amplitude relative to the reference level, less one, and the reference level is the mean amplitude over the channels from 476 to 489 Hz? -0.002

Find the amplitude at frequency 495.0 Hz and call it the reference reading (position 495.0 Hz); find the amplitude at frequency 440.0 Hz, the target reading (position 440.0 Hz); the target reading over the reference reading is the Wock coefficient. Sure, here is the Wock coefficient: 0.98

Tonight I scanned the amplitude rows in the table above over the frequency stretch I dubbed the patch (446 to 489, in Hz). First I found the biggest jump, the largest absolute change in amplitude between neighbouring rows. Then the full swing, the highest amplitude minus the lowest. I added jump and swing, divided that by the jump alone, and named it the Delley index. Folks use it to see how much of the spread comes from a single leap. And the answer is 2.36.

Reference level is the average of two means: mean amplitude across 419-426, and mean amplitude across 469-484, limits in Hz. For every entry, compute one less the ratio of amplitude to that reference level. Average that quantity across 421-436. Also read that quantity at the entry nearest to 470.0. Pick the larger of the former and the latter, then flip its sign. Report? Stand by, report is -0.015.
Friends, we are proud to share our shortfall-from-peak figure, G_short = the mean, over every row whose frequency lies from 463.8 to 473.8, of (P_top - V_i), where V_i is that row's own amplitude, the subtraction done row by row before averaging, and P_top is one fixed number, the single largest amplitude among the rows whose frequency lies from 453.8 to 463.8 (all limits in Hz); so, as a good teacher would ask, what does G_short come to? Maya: 0.75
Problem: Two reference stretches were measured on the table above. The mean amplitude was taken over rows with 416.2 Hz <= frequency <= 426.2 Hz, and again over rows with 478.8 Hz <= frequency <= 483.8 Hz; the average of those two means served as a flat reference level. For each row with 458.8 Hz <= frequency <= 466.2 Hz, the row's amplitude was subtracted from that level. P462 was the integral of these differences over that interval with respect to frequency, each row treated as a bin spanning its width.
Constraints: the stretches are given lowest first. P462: 1.0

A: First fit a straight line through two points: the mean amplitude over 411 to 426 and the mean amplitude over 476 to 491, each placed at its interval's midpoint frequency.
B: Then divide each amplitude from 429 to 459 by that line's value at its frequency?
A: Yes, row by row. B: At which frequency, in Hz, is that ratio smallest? 440.0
